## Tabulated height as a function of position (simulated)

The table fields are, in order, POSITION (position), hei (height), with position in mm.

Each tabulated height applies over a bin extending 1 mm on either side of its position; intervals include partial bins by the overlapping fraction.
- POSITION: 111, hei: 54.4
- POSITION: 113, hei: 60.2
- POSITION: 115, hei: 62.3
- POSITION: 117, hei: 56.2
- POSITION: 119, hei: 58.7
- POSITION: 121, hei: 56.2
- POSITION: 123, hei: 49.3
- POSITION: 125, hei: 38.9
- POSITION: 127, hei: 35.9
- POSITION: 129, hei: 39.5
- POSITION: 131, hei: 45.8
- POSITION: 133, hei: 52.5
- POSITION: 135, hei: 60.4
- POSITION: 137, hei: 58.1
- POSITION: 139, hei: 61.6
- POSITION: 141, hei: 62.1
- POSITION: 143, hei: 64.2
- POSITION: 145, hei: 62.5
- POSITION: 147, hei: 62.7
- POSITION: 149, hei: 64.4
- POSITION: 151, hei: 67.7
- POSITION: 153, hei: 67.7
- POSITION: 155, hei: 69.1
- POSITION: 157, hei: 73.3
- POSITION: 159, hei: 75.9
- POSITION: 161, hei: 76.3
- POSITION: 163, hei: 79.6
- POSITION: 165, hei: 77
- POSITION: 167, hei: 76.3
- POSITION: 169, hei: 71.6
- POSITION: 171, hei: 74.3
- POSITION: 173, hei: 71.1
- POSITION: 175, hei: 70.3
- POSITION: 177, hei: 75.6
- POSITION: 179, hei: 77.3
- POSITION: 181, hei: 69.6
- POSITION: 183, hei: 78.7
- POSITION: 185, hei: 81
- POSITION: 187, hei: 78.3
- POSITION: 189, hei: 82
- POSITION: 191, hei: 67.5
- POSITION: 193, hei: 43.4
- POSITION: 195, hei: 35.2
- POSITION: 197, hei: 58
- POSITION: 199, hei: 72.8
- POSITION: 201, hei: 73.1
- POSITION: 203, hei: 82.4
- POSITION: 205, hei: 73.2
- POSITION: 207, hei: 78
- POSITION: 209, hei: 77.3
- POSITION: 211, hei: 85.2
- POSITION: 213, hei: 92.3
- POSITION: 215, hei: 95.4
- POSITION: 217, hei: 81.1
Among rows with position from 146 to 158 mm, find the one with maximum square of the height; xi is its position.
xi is 157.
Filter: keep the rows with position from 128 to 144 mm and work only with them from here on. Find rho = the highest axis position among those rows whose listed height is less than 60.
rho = 137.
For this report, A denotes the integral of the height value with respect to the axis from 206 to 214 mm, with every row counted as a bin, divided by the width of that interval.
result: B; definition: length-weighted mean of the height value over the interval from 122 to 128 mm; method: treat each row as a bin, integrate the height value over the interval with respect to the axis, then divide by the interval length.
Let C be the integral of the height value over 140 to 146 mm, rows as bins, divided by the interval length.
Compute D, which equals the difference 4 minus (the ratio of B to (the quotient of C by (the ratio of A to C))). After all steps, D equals 3.1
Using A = 83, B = 41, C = 62.9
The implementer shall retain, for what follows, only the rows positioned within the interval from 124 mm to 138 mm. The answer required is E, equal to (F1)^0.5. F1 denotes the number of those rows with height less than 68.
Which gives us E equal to 2.6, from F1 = 7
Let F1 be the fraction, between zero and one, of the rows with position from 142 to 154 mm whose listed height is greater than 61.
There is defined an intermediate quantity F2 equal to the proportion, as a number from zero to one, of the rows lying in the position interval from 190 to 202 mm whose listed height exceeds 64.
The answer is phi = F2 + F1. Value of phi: 1.5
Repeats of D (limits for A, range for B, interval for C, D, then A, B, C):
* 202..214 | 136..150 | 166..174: 3.1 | 81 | 62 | 73.3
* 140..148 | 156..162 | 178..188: 3.2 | 63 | 75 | 77.0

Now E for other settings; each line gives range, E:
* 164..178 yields 0.0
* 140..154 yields 2.6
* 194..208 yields 1.4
